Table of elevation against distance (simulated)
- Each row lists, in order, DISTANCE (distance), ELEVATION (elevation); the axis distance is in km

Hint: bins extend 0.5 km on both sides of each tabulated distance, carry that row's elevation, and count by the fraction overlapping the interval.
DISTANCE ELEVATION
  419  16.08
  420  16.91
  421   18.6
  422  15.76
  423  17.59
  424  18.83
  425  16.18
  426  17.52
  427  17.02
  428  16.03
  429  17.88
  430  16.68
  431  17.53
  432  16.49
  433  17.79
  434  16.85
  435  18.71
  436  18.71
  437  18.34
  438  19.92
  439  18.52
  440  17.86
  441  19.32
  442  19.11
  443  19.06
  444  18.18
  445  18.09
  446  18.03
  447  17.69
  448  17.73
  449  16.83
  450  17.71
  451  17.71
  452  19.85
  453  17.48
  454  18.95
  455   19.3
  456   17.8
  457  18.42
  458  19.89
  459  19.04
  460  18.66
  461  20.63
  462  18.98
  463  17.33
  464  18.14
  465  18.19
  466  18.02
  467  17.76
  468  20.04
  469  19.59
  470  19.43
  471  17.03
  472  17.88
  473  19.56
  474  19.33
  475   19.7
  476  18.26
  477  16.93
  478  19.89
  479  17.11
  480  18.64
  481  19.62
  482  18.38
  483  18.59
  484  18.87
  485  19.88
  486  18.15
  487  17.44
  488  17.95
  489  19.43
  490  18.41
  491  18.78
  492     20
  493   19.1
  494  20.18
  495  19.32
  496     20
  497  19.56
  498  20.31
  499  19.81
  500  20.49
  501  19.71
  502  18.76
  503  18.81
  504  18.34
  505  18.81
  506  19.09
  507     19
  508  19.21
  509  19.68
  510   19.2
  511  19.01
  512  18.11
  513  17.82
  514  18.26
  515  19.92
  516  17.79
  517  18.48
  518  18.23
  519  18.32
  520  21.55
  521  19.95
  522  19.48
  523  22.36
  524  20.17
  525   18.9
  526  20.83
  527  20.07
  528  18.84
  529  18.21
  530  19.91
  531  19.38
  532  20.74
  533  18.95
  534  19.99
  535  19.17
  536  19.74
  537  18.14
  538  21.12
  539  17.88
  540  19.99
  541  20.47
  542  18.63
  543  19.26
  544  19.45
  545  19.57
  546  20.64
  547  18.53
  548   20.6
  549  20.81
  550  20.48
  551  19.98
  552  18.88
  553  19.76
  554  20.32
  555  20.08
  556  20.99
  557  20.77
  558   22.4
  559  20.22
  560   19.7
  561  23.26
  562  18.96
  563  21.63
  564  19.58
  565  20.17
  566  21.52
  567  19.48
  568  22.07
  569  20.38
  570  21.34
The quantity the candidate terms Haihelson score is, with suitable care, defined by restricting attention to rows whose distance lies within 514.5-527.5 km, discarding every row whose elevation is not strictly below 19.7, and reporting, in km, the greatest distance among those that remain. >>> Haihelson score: 525 km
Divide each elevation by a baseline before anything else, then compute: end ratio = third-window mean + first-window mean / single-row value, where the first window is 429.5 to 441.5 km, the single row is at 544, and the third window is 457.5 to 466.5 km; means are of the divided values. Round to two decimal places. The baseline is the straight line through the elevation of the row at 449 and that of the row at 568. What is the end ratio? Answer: 2.28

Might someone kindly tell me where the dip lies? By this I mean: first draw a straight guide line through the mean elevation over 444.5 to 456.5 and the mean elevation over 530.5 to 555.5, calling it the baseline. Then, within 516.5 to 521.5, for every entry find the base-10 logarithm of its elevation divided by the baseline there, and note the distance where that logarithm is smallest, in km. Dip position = 518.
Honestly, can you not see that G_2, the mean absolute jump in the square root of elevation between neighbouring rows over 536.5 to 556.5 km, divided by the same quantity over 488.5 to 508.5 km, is 1.82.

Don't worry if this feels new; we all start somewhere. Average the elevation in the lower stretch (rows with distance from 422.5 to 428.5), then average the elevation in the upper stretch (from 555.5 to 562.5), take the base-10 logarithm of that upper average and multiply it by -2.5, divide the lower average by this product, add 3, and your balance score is -2.21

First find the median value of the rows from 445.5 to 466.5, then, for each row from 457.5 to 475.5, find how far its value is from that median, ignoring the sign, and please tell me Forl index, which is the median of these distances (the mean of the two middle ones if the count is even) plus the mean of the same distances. 2.0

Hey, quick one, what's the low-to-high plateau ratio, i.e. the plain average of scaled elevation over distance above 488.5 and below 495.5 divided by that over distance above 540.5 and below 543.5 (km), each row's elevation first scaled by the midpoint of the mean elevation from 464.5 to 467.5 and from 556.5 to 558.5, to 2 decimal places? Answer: 0.99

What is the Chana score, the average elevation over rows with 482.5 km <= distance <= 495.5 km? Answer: 18.9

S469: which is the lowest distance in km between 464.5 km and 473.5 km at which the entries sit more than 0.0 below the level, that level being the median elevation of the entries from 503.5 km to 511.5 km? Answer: 465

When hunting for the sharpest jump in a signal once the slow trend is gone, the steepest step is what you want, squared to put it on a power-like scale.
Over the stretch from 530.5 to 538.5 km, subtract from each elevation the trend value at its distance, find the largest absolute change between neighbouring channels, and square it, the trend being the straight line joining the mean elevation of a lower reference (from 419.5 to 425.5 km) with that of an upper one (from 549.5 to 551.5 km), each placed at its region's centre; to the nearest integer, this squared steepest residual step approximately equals 9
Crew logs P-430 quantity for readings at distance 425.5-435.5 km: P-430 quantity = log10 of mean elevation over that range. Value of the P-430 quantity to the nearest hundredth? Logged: 1.24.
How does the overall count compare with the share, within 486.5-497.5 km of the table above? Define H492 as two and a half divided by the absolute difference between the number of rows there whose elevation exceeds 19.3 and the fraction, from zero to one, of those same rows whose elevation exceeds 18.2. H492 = 0.48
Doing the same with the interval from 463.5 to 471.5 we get 0.95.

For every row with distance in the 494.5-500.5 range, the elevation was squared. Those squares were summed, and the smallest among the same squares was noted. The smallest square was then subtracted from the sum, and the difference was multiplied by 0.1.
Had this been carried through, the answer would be 201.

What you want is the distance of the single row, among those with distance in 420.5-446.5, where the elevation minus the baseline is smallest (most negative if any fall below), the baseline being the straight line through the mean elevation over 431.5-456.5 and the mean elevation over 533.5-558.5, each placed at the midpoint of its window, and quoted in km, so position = 422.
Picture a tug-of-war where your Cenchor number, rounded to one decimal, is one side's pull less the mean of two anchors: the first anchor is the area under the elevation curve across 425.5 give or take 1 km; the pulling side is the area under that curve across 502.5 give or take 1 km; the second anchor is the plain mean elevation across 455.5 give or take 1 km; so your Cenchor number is 11.4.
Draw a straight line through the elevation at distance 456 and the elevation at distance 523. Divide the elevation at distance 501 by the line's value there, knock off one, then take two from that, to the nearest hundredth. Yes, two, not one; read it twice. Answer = -2.06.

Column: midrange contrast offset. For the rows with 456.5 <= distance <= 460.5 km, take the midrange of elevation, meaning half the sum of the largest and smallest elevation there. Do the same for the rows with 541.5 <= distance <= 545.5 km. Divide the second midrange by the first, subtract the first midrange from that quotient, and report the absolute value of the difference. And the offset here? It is 18.2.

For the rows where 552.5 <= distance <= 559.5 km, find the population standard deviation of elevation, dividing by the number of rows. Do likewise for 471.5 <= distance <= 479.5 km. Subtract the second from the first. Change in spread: -0.31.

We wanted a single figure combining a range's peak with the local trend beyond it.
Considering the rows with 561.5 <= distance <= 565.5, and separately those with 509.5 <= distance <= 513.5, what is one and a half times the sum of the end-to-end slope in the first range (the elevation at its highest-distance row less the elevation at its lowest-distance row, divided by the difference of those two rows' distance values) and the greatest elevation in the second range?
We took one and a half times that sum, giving 29.4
